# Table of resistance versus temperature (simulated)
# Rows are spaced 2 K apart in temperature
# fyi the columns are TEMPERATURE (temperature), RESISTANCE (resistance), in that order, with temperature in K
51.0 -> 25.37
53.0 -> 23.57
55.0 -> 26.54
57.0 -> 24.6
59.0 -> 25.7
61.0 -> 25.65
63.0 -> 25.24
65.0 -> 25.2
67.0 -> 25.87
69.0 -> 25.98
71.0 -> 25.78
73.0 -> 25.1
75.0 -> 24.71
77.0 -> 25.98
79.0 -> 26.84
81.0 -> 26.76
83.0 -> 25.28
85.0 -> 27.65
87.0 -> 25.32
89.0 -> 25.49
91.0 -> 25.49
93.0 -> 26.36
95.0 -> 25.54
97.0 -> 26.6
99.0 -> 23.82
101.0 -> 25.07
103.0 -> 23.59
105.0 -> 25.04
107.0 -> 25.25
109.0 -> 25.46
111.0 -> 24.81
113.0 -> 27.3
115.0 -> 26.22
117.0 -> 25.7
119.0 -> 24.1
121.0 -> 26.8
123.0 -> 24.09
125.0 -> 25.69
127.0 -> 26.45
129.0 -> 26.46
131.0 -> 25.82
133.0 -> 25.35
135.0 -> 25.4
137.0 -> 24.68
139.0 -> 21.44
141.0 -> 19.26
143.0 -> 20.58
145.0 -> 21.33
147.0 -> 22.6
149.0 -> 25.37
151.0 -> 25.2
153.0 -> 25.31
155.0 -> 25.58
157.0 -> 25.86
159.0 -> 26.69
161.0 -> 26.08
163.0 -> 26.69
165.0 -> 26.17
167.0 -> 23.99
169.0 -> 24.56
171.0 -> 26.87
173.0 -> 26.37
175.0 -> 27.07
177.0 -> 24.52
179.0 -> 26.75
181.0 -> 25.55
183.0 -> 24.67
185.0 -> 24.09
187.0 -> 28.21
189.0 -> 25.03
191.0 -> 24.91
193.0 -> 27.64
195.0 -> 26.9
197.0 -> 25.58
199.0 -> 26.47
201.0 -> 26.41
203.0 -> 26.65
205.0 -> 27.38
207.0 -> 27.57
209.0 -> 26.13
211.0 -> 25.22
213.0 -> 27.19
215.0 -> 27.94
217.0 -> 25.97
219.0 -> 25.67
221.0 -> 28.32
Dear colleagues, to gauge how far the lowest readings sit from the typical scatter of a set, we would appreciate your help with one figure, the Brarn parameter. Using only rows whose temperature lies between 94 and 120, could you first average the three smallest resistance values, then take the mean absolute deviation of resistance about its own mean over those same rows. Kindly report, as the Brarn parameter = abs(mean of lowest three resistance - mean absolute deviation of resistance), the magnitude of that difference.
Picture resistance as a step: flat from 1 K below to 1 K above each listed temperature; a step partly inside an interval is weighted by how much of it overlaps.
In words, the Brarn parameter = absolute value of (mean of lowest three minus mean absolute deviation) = 23.0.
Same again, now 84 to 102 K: 24.0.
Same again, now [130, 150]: 18.2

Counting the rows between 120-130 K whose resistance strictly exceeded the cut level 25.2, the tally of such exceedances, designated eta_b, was 4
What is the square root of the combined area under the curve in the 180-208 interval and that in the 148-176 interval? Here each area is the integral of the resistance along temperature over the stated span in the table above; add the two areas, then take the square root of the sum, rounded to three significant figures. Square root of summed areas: 38.2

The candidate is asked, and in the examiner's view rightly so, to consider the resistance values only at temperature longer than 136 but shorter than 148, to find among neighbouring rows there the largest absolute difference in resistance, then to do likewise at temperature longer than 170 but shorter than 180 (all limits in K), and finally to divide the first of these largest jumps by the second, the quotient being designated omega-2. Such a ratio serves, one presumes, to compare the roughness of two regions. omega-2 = 1.3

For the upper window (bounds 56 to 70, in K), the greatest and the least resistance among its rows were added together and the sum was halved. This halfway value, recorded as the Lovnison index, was 25.3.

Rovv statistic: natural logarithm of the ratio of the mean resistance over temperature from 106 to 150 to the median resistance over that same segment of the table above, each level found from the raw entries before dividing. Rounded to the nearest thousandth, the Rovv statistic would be -0.032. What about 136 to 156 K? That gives -0.022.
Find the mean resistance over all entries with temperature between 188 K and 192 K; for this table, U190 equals 25.0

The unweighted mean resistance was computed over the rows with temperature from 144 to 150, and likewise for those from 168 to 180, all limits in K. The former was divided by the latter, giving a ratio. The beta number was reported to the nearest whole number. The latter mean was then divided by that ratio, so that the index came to 29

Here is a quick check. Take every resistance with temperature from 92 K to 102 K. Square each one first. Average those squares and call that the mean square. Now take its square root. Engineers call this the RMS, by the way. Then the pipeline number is 25.5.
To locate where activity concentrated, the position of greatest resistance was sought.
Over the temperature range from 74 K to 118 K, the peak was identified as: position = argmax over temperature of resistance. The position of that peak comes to 85.0 K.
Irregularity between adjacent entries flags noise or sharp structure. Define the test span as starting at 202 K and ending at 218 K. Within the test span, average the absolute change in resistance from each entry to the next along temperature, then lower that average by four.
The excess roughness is -2.9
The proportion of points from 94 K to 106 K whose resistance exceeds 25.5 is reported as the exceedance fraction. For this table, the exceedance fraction 0.3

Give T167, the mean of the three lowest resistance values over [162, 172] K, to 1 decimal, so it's 24.9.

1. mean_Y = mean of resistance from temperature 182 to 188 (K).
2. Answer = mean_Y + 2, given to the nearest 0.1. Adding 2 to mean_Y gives 27.7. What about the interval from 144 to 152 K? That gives 25.6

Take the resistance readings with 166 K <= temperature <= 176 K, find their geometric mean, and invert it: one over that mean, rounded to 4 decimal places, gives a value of 0.0388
